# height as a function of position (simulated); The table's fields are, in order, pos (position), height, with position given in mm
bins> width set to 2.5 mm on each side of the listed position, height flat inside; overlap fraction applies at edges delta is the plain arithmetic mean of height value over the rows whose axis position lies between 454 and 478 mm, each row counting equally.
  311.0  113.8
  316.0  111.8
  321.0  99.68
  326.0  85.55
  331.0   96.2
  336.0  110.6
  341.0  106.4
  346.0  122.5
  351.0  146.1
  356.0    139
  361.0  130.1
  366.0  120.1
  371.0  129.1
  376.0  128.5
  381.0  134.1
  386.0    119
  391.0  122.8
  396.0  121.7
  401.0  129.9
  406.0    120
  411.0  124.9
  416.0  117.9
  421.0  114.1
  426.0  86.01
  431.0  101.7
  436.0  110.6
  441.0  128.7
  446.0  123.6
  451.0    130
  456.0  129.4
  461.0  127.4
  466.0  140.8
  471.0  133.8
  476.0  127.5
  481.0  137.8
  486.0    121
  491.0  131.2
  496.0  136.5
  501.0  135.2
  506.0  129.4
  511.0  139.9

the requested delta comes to 132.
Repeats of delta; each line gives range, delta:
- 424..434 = 94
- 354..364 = 135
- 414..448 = 112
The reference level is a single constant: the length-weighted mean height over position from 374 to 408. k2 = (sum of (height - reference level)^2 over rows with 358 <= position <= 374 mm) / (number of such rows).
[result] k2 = 22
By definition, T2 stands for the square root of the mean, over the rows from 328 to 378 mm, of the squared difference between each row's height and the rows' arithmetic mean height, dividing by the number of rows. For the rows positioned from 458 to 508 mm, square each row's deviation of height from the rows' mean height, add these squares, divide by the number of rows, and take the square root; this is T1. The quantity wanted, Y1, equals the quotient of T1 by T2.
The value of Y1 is 0.4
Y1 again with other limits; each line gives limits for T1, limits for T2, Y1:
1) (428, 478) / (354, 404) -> 1.8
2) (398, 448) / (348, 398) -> 1.5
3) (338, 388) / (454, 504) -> 1.9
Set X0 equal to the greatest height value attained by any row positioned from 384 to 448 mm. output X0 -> 129.9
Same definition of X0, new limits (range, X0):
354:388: 139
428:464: 130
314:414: 146.1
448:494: 140.8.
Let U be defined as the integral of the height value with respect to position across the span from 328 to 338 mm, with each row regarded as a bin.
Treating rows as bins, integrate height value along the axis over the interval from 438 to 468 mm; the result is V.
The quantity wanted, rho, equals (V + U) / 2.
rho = 2453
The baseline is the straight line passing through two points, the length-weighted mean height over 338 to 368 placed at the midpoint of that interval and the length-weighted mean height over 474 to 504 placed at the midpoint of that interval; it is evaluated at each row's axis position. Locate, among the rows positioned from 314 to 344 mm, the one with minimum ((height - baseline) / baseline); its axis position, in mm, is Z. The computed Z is 326.0 mm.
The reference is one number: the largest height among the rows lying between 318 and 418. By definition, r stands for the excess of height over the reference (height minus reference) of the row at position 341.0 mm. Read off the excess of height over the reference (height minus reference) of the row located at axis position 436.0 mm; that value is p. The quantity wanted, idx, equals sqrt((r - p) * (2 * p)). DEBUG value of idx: 17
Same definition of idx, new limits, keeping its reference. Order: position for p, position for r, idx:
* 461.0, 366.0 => 17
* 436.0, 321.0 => 28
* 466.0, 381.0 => 8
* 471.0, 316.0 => 23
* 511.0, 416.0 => 17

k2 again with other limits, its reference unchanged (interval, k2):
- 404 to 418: 27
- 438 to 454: 13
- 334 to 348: 191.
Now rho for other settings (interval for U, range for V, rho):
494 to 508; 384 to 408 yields 2410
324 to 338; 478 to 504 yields 2400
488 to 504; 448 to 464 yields 2103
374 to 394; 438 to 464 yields 2920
